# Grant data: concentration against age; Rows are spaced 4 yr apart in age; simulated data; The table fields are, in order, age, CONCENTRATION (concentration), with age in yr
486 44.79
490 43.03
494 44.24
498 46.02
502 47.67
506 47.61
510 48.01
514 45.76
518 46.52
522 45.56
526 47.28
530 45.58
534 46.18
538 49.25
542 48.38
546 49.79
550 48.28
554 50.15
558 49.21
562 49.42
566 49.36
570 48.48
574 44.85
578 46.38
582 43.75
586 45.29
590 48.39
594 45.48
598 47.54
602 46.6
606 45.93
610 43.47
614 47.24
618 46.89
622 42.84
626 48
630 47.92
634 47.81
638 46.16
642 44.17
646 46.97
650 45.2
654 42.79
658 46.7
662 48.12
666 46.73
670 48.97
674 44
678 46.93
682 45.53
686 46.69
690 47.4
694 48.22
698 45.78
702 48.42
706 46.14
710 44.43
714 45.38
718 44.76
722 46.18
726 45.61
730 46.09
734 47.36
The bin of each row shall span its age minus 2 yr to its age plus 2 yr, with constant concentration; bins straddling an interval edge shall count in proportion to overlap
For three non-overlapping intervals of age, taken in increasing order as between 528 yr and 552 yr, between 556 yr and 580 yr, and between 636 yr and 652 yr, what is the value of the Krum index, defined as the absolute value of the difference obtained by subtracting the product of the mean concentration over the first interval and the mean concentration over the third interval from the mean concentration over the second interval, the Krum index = 2138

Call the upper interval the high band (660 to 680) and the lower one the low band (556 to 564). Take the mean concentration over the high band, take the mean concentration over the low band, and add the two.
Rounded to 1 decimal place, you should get 96.3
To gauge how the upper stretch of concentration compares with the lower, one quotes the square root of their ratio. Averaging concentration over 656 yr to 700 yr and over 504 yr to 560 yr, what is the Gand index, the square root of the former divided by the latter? 0.99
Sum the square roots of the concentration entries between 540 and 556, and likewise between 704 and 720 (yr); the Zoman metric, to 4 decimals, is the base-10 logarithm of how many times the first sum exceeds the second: 0.0183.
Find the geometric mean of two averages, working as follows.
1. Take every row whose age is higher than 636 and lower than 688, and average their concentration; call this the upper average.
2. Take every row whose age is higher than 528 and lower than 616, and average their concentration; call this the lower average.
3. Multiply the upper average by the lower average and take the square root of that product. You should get 46.6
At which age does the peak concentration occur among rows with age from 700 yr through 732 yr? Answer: 702 yr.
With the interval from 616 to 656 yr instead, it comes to 626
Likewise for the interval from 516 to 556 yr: 554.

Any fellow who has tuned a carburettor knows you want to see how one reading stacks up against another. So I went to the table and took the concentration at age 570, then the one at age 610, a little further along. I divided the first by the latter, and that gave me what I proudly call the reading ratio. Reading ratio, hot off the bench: 1.12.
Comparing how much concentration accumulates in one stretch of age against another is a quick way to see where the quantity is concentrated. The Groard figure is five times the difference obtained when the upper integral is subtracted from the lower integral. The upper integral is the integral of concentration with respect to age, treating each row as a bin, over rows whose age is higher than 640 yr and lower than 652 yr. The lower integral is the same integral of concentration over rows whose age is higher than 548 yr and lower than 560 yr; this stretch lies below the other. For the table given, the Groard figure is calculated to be 226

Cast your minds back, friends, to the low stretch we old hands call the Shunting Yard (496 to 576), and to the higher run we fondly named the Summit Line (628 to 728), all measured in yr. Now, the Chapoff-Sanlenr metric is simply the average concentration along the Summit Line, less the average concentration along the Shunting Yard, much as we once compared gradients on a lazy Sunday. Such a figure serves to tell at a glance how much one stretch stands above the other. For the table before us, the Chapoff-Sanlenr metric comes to -1.4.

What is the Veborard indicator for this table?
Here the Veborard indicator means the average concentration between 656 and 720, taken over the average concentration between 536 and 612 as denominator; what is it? 0.982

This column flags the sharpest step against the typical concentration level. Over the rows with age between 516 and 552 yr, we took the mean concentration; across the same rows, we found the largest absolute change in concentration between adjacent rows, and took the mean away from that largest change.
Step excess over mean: -44.4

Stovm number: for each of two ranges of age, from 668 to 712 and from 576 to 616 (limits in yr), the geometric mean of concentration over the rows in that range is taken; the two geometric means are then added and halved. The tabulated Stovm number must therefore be 46.3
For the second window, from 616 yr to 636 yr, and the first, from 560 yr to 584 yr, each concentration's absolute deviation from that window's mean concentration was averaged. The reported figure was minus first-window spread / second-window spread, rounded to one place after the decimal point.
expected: -1.3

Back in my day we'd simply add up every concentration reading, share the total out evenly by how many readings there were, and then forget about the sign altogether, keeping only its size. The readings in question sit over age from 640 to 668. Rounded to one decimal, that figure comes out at 45.8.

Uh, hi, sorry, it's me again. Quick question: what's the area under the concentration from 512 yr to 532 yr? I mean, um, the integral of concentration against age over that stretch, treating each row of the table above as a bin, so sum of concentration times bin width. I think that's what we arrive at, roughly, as 923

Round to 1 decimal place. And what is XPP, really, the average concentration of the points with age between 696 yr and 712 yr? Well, 46.2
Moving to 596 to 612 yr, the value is 45.9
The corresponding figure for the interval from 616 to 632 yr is 46.4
